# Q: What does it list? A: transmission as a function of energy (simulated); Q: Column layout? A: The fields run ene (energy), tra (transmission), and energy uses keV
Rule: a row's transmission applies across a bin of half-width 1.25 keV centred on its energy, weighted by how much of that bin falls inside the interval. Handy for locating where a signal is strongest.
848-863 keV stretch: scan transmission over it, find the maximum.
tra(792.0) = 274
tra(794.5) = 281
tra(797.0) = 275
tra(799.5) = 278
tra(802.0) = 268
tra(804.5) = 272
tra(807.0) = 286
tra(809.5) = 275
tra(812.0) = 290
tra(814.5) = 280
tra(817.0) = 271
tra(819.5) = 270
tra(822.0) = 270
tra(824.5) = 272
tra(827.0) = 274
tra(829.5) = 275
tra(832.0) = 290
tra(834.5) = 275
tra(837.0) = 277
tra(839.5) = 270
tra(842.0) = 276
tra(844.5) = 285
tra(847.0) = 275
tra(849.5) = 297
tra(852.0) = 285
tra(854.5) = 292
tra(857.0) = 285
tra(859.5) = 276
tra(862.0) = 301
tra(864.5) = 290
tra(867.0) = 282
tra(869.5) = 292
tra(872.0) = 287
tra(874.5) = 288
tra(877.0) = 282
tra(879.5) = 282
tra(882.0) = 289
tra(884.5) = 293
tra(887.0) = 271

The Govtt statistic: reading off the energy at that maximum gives 862.0 keV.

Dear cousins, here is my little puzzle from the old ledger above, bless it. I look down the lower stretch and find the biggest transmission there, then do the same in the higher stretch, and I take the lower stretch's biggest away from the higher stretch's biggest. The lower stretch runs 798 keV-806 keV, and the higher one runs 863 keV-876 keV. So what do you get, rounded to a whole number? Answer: 14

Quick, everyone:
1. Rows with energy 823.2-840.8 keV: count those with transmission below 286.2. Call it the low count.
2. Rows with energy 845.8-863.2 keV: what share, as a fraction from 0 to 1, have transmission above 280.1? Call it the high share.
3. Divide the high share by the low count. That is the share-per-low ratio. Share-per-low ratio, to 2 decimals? 0.12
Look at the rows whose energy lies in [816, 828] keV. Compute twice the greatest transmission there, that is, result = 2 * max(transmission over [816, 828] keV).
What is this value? 548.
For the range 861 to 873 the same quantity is 602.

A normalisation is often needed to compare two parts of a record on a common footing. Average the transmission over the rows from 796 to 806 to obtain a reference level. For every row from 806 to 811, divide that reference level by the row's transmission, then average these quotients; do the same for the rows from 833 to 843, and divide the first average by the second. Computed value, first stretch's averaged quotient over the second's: 0.98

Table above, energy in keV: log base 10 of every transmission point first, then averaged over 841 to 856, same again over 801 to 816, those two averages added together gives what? 4.90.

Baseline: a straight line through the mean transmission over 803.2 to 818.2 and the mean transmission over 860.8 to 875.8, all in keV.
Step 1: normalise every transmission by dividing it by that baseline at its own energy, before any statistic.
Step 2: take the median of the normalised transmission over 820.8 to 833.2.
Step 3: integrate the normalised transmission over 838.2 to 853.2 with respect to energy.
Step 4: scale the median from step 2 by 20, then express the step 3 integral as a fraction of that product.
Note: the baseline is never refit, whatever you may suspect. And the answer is 0.76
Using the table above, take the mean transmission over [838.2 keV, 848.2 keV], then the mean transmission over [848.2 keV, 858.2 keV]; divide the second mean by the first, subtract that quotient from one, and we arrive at -0.048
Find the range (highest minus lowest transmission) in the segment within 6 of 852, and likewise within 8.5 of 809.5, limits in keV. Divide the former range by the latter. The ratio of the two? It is 1.0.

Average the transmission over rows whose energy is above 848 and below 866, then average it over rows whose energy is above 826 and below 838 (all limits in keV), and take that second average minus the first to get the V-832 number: -11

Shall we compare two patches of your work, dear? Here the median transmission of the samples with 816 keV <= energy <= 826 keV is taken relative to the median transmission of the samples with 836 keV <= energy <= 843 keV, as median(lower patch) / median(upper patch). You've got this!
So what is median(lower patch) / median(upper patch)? 0.98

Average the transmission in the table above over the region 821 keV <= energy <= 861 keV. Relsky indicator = 280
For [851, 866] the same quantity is 288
